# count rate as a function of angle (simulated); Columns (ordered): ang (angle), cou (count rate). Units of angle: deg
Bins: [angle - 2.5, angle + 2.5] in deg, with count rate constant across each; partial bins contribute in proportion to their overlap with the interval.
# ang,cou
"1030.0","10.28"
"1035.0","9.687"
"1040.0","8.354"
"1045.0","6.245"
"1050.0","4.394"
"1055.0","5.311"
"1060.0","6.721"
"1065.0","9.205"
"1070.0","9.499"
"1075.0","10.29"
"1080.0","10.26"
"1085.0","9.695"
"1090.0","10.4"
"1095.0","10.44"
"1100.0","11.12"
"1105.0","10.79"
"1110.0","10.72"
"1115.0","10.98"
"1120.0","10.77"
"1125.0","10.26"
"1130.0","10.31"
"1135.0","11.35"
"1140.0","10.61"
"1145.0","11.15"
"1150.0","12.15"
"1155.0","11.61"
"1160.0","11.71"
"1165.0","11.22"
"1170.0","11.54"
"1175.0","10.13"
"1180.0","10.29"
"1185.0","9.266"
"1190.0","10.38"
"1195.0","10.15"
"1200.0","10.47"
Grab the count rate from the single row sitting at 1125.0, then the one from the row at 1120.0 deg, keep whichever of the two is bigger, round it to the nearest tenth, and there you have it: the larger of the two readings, 10.8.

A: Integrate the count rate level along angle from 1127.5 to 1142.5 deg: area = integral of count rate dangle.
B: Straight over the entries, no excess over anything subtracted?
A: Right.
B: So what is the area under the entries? 161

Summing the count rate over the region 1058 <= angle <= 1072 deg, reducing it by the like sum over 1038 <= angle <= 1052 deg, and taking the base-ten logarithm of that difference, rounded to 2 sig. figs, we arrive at 0.81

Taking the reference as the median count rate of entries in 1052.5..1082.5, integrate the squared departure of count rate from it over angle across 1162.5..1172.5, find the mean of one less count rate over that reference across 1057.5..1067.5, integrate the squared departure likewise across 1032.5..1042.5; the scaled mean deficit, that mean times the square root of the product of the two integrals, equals 2.2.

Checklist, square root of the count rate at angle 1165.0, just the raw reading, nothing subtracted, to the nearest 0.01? 3.35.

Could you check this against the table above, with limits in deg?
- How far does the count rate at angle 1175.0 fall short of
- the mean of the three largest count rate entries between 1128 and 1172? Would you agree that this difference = 1.7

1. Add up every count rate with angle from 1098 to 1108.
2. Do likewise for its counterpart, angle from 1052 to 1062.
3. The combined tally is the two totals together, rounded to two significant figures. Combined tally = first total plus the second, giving 34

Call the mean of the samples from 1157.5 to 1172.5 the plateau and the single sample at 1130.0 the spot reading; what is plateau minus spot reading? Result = 1.18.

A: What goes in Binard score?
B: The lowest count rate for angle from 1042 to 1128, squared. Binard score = 19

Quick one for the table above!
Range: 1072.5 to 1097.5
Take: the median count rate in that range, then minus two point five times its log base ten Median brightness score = -2.53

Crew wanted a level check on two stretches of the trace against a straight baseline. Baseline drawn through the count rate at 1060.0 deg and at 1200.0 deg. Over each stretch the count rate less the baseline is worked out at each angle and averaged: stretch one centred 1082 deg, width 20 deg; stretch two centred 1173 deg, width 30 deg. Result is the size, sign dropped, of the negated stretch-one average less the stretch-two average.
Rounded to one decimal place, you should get 3.8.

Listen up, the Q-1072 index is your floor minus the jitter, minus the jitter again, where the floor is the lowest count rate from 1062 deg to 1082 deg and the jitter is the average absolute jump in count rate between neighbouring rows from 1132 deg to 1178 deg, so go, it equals 8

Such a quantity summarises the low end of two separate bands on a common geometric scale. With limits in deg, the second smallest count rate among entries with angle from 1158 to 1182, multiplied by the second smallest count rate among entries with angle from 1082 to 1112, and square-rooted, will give 10.3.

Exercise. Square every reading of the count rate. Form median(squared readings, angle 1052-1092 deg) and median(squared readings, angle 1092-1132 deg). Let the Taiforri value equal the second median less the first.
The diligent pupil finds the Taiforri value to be 23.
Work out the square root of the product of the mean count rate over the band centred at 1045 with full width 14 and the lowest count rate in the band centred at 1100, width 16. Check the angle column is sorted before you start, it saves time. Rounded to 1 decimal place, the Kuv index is 8.1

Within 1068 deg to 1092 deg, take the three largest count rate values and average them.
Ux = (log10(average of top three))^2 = 1.03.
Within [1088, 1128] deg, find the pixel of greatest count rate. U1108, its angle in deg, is 1100.0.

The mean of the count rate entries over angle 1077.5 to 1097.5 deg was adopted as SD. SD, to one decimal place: 10.2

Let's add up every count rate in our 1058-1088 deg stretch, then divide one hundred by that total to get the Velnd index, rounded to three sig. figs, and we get 1.80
